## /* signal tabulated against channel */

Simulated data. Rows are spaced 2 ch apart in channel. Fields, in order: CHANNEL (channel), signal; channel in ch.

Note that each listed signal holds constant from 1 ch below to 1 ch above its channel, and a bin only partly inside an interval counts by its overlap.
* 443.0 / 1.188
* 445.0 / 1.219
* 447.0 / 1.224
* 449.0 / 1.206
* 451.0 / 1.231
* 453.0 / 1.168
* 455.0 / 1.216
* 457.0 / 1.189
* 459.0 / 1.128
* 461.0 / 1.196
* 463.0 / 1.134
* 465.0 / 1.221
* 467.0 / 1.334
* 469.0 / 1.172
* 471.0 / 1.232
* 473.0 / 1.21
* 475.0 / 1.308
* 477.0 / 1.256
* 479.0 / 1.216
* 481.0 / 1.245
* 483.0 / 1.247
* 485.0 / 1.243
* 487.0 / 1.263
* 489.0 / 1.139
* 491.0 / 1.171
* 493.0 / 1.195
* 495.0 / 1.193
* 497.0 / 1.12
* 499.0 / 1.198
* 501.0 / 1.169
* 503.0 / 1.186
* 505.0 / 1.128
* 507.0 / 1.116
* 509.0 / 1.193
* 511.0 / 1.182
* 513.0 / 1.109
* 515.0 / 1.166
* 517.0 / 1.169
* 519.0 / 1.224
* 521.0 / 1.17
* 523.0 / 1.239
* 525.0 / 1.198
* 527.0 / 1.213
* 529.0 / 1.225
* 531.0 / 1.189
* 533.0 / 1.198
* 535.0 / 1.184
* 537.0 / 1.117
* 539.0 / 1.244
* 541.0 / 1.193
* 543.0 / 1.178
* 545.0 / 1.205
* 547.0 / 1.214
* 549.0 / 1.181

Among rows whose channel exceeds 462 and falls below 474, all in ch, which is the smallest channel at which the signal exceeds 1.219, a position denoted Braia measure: 465.0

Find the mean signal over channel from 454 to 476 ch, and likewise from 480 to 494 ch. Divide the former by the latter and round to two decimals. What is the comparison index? 1.00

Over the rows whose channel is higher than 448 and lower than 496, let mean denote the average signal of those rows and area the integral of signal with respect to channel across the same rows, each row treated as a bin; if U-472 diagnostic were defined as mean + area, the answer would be 59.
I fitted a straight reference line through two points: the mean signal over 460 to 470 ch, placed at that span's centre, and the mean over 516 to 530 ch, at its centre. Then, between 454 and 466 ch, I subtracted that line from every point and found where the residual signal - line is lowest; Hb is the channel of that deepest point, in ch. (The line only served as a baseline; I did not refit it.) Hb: 459.0 ch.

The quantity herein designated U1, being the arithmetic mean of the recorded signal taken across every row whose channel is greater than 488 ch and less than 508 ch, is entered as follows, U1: 1.16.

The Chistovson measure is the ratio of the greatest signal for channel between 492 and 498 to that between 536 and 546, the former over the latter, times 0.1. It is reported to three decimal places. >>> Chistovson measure 0.096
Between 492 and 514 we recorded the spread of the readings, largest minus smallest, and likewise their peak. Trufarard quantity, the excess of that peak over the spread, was 1.11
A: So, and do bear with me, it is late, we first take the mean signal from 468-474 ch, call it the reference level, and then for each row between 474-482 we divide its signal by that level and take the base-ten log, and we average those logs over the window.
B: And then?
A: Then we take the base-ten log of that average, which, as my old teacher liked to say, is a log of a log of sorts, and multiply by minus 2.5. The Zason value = 4.4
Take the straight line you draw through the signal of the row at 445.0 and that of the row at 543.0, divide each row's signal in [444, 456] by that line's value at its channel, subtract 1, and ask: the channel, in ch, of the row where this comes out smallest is 453.0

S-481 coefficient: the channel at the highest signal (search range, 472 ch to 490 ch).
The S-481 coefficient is 475.0 ch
